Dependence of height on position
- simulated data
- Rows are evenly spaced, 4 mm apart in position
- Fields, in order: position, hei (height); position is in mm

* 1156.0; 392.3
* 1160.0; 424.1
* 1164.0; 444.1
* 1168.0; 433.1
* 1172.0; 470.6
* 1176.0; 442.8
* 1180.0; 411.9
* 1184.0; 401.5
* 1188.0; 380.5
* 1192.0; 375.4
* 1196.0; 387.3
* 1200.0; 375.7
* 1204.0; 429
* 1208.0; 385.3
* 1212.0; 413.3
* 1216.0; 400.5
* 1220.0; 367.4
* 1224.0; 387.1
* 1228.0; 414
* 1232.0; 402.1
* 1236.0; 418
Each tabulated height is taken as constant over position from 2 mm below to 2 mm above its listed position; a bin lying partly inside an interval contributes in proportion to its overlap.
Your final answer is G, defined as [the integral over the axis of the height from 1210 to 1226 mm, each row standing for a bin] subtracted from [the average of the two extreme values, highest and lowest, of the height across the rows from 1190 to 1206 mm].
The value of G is -5871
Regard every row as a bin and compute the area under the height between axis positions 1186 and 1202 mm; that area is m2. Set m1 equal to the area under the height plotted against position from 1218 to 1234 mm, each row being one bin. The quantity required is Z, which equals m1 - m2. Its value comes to 207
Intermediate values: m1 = 6282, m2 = 6076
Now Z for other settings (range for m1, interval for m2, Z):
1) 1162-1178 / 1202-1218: 650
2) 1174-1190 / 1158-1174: -541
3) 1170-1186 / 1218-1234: 625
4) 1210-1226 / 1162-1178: -889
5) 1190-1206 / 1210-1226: -4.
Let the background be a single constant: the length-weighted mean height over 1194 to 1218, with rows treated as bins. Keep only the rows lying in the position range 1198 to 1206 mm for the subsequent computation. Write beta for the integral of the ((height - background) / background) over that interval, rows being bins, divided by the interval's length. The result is 0.010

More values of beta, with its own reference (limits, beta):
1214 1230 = -0.016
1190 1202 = -0.048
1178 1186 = 0.021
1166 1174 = 0.134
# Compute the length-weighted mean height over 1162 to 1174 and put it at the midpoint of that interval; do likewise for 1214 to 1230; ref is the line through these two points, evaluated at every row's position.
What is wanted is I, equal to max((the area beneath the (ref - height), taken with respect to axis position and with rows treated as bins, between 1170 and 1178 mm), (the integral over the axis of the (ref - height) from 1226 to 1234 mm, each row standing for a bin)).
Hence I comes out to -110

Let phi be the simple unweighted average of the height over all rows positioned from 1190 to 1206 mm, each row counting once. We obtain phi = 392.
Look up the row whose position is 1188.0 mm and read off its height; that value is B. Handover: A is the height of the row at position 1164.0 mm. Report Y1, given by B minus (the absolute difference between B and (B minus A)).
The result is -64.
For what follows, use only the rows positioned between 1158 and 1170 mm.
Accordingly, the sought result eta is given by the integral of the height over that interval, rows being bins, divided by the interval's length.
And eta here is 434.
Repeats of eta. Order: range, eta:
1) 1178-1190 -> 398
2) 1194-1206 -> 397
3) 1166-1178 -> 449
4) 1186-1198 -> 381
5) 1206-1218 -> 400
